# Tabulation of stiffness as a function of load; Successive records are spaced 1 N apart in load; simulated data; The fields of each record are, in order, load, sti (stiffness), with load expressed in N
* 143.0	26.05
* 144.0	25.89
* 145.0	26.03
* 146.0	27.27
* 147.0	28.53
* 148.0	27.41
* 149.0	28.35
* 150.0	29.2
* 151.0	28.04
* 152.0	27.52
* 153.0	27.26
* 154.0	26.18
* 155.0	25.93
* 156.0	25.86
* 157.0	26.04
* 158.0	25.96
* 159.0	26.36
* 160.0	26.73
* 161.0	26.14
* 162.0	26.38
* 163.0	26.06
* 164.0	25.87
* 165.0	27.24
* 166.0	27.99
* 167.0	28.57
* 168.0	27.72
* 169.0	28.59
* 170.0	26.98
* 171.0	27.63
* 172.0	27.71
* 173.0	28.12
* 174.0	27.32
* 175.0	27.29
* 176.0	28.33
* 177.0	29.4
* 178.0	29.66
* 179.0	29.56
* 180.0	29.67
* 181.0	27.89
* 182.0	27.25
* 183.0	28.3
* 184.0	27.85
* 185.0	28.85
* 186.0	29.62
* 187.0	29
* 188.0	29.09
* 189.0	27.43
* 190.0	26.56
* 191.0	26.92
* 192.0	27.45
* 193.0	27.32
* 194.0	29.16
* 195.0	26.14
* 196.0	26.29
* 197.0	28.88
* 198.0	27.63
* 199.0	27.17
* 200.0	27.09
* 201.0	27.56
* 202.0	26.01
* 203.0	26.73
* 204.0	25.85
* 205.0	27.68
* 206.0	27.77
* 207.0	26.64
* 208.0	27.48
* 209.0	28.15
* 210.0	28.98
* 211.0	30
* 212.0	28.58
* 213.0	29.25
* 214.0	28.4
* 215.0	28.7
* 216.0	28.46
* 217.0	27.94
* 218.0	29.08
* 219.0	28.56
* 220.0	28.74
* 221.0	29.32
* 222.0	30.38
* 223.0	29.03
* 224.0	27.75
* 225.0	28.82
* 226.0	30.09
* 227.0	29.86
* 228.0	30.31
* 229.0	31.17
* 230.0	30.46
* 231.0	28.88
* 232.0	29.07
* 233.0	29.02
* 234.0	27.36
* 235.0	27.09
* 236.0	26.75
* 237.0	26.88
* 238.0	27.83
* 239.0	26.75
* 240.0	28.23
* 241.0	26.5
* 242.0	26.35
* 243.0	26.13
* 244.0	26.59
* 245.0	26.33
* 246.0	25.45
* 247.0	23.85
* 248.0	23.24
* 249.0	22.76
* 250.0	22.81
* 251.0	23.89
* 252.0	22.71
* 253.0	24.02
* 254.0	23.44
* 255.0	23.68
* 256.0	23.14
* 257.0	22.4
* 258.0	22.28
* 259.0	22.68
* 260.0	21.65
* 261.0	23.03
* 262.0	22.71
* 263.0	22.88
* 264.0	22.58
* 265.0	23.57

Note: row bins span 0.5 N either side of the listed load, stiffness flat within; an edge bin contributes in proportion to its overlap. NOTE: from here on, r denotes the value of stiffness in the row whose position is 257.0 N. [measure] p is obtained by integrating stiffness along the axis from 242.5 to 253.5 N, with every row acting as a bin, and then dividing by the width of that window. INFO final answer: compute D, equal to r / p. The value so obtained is 0.92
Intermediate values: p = 24.3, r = 22.4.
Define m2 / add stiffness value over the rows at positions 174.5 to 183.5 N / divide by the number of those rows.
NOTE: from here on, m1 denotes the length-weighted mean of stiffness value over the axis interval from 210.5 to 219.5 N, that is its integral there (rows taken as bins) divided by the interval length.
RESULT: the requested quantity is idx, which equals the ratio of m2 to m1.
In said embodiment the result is 0.994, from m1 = 28.8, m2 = 28.6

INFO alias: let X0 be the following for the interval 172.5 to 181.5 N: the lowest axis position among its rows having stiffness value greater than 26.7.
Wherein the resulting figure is 173.0 N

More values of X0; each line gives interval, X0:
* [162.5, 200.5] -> 165.0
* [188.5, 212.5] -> 189.0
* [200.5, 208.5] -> 201.0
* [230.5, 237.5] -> 231.0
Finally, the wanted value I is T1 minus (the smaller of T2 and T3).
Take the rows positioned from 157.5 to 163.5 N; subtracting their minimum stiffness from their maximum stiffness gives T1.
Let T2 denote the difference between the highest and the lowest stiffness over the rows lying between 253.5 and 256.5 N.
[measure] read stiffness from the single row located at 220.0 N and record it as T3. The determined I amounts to 0.2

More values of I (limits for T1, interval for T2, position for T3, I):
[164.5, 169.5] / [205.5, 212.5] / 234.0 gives -2.0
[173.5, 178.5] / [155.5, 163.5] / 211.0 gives 1.5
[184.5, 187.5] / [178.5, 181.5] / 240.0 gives -1.0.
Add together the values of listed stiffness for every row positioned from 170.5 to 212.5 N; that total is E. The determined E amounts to 1172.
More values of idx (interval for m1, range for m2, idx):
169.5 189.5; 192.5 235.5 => 1.000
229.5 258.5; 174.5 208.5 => 1.084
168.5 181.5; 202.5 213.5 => 0.986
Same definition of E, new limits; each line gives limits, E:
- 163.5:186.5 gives 647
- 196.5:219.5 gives 643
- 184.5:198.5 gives 390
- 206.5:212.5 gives 170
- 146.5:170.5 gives 651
